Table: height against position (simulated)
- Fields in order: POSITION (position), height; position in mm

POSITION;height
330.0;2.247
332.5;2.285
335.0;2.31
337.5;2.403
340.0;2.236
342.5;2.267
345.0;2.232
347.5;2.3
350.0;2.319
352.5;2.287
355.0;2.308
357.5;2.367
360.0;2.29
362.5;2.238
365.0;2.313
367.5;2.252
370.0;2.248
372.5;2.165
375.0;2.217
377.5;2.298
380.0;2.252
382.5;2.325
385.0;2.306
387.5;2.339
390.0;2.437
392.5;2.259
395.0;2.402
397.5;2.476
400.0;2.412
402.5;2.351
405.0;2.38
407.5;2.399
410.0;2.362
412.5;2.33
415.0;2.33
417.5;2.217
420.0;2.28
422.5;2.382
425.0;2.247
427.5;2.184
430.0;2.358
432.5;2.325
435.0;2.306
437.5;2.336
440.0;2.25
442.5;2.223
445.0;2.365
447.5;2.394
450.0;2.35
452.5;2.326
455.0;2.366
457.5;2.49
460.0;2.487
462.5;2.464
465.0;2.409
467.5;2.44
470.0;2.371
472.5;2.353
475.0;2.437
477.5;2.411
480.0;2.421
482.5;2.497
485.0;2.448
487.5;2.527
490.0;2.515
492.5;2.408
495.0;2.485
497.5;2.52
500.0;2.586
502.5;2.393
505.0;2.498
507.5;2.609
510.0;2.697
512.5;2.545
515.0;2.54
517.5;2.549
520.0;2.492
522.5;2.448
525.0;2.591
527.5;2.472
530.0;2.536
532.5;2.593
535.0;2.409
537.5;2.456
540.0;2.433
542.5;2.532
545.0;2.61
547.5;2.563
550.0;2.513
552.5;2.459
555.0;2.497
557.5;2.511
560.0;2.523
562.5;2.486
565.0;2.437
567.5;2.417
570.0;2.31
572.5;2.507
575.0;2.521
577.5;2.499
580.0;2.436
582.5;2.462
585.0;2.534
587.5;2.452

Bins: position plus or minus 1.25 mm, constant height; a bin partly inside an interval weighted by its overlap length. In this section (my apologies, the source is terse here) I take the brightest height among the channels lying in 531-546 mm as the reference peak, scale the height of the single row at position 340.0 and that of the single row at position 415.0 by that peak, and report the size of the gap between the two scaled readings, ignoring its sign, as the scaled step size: 0.04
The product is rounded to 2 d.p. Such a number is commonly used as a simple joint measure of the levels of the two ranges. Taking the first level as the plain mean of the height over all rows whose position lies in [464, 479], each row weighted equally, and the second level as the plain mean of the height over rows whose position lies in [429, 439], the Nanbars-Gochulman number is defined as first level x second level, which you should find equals 5.60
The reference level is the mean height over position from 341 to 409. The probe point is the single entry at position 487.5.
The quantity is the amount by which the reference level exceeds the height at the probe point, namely -0.21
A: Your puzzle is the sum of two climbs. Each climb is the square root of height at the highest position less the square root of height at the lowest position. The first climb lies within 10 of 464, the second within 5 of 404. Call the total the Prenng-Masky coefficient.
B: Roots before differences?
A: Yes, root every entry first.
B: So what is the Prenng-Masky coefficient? -0.008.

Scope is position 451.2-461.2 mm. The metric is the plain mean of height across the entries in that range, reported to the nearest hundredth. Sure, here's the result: 2.42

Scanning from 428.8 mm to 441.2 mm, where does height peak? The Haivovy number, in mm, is 430.0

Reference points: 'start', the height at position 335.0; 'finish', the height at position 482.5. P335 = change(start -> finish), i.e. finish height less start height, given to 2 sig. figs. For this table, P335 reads 0.19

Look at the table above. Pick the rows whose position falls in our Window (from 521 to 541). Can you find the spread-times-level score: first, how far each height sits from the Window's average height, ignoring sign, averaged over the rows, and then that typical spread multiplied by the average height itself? 0.15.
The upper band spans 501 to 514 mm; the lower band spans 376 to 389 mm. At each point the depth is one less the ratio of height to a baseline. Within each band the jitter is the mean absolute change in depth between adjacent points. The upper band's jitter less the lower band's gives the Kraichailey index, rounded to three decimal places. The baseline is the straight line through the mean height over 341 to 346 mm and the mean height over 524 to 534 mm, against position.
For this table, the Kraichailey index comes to 0.026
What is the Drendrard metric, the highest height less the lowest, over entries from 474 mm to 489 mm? 0.12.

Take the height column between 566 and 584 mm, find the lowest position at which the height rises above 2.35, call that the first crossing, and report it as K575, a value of 567.5 mm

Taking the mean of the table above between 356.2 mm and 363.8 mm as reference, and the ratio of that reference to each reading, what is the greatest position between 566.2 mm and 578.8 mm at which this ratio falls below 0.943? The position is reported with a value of 577.5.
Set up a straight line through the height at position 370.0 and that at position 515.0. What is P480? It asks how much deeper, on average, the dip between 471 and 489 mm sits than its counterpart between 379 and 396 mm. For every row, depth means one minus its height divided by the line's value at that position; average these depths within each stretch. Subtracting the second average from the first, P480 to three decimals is 0.032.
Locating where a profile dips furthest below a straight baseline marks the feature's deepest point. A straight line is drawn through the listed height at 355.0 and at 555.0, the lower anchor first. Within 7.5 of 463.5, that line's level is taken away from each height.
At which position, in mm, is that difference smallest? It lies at 470.0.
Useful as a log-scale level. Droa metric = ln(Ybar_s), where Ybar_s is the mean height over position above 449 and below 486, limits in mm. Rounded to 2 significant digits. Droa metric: 0.88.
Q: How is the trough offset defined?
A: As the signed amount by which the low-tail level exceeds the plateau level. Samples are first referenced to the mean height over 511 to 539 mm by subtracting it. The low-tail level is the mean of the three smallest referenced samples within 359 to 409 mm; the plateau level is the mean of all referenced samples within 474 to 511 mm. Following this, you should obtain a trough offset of -0.29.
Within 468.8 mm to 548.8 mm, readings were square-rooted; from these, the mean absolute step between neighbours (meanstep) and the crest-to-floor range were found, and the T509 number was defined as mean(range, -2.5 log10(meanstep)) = 2.10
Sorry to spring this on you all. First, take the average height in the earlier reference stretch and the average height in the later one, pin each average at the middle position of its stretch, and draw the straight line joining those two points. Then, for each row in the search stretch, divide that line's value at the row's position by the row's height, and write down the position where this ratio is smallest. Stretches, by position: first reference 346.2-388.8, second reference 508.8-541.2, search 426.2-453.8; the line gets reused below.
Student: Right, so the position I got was 447.5 mm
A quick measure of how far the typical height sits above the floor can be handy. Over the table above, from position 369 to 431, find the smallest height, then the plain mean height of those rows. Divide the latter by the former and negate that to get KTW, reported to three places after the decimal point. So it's -1.071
